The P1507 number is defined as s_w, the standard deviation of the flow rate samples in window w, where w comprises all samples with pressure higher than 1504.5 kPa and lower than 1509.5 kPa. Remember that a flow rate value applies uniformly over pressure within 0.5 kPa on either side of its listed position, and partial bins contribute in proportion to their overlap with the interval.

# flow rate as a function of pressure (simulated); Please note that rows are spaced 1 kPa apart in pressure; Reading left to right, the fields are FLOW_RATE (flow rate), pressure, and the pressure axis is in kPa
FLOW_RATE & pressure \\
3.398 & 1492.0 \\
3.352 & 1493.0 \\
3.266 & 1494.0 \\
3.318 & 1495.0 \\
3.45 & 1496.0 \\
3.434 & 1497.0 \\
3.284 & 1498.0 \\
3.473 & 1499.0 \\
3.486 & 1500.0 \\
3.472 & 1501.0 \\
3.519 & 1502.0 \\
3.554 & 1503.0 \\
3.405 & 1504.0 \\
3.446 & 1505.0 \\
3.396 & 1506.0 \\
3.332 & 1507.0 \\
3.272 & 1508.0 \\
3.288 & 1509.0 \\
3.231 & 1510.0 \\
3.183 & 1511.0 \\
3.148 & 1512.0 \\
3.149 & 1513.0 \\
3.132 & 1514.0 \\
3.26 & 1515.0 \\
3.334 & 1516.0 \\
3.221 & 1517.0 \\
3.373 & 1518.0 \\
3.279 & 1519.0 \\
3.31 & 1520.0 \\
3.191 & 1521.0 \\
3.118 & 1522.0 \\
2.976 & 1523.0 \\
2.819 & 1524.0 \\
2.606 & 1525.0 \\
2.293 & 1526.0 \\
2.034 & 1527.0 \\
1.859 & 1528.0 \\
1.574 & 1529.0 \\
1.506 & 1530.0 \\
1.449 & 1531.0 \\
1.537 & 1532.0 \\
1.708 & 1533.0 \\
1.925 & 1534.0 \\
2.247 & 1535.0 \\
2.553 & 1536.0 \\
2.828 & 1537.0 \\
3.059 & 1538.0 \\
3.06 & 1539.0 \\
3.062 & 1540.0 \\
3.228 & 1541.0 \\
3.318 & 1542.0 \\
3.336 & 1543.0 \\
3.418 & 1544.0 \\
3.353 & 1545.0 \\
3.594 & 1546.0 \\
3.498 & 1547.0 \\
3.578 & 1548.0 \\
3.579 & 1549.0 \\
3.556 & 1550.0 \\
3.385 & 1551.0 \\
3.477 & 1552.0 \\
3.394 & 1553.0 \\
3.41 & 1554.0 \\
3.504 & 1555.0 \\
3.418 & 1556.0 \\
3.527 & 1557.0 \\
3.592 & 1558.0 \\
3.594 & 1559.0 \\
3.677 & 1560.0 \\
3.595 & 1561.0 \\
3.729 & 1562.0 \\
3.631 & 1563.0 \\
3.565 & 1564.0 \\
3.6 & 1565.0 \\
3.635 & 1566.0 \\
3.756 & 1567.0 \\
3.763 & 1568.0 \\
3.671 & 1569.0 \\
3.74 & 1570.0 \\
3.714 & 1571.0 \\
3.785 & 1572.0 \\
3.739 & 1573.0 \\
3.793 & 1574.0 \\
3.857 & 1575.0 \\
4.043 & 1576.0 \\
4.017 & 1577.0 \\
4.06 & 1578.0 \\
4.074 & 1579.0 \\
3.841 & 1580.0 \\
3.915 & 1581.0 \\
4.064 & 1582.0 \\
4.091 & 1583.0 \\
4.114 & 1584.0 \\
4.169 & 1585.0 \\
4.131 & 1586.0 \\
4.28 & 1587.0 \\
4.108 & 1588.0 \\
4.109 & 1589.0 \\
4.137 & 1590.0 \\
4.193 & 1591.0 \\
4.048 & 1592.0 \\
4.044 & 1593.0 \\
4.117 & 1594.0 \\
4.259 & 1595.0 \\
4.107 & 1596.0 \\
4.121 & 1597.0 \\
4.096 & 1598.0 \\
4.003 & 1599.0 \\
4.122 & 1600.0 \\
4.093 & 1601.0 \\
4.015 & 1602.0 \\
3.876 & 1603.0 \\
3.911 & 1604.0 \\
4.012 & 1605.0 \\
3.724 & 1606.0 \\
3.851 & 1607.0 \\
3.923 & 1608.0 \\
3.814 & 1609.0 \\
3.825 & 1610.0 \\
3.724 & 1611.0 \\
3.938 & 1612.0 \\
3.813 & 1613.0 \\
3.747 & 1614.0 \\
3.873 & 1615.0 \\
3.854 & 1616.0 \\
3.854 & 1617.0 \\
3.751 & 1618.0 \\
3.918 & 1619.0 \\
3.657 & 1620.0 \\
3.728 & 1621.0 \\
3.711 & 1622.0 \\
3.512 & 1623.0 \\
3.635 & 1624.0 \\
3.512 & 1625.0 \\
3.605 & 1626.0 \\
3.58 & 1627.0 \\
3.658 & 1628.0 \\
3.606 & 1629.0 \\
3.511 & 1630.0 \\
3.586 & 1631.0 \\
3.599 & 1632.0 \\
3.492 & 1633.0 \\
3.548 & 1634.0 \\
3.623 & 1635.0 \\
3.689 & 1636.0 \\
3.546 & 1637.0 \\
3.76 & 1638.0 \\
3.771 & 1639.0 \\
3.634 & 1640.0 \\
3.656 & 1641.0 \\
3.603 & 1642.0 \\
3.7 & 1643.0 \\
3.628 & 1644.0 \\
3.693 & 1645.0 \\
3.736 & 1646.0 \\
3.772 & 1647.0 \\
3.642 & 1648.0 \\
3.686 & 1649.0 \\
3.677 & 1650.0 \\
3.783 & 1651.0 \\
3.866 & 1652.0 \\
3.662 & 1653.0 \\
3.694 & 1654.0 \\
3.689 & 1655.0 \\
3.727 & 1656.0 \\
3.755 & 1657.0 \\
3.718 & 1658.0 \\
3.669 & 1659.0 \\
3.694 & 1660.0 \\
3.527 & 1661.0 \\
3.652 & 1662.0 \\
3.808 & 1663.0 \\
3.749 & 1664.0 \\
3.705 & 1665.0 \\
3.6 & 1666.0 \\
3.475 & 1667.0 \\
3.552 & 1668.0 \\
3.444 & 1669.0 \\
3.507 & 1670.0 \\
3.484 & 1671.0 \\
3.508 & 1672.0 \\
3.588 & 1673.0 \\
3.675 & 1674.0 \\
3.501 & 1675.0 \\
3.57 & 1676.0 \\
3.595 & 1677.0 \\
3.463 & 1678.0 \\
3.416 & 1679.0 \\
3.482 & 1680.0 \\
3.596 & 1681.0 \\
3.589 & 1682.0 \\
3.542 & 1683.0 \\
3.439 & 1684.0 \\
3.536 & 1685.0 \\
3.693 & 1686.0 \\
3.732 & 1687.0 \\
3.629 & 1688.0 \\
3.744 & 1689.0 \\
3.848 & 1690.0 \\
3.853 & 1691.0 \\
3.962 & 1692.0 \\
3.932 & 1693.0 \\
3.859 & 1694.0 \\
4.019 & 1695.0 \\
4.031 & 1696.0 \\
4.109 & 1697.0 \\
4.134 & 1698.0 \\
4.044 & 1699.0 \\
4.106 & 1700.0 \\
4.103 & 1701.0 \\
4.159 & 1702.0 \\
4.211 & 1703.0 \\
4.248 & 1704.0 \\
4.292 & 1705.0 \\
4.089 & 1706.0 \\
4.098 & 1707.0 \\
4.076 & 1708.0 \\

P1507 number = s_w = 0.07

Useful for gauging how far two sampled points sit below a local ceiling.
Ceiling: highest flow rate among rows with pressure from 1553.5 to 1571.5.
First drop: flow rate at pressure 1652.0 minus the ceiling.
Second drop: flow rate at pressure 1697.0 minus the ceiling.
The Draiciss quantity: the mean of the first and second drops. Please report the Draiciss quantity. 0.2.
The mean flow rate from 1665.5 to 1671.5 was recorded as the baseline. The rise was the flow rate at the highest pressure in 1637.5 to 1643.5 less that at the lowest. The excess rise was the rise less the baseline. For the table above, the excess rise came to -3.6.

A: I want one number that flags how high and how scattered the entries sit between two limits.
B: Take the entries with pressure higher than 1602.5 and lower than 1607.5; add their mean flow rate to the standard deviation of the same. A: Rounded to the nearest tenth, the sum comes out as 4.0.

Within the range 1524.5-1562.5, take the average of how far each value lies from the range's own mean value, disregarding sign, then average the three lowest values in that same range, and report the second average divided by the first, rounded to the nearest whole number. 2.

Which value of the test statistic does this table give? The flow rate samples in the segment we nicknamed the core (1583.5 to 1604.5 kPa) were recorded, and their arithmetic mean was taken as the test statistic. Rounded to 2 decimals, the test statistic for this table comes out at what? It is 4.10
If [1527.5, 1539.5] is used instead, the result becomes 2.11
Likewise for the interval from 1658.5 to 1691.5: 3.60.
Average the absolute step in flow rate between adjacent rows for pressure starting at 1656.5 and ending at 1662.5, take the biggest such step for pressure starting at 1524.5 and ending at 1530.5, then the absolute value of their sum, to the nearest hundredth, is 0.39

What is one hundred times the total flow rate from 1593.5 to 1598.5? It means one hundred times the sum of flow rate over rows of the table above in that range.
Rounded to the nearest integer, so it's 2070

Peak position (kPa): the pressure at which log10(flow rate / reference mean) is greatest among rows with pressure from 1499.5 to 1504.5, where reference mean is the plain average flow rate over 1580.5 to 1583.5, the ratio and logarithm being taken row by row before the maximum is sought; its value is 1503.0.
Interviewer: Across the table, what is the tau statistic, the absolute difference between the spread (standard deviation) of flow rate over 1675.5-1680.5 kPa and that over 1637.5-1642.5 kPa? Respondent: 0.001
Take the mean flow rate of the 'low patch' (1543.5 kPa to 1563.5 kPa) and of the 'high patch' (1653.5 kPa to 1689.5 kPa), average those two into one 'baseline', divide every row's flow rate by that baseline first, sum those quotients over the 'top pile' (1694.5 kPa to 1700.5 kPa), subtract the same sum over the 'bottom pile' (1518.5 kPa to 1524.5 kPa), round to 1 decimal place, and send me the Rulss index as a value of 1.6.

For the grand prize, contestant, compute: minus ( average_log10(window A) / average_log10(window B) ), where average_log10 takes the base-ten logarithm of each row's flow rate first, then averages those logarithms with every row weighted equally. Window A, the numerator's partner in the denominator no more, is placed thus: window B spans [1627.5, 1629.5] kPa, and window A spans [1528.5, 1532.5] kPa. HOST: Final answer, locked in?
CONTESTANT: -0.32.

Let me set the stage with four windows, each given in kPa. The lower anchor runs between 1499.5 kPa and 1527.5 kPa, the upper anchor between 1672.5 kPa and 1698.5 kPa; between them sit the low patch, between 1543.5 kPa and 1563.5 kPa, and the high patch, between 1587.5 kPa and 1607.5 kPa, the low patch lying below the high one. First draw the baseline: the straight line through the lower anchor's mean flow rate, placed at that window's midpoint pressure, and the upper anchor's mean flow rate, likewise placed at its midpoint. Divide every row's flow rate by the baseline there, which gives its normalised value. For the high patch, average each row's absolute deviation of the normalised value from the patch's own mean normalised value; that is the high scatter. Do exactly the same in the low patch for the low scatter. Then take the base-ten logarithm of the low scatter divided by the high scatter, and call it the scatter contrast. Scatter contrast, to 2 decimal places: -0.12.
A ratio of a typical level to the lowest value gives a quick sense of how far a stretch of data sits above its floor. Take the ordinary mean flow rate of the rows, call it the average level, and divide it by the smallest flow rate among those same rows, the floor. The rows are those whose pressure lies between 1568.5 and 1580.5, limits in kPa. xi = 1.05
